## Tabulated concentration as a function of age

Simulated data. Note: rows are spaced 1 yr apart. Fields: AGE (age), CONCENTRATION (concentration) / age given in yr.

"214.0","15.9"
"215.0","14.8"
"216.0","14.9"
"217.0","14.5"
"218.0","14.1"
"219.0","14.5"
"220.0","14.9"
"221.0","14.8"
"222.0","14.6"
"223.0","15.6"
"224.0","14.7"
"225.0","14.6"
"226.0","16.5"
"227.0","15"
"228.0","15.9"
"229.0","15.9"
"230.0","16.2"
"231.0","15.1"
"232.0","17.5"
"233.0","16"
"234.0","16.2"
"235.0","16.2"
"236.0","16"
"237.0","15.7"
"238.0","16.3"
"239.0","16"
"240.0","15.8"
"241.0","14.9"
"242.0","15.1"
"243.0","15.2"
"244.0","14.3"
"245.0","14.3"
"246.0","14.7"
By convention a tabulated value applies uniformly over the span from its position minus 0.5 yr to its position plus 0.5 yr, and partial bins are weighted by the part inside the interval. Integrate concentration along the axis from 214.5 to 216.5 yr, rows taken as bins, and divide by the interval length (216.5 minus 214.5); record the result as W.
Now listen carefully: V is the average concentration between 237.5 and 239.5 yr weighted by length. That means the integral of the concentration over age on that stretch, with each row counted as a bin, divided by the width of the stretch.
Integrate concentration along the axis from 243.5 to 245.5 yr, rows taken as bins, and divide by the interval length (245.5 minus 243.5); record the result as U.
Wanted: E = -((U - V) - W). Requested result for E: 16.7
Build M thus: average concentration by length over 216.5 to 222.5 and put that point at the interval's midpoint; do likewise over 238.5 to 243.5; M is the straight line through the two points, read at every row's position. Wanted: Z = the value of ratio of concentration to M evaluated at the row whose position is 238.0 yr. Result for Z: 1.07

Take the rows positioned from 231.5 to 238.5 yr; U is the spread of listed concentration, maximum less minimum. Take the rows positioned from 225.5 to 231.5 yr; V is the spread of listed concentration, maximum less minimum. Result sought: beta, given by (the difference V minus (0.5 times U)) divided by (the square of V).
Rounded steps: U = 1.8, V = 1.5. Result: 0.27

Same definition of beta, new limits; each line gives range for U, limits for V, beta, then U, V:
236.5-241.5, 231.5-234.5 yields 0.36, 1.4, 1.5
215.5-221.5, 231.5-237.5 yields 0.43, 0.8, 1.8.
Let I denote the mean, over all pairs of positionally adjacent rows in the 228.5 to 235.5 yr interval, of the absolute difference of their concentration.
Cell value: 0.92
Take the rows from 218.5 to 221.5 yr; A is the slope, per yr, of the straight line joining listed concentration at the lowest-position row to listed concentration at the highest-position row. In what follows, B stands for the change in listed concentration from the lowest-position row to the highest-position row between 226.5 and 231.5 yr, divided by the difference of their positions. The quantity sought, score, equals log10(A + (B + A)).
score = -0.49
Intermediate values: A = 0.15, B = 0.0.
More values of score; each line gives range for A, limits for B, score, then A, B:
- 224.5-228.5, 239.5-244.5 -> -0.31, 0.43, -0.4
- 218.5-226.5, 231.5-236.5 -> -0.71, 0.29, -0.4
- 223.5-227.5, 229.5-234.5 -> -0.70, 0.10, 0.0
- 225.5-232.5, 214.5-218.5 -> -1.00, 0.17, -0.2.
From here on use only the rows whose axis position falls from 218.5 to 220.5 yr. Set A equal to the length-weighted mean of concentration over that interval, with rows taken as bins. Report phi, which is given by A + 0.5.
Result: 15.2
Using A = 14.7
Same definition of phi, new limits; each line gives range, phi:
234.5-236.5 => 16.6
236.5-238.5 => 16.5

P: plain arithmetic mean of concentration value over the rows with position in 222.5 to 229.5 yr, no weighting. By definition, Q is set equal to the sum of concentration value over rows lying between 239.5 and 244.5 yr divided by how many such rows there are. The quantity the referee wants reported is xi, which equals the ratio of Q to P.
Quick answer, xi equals 0.97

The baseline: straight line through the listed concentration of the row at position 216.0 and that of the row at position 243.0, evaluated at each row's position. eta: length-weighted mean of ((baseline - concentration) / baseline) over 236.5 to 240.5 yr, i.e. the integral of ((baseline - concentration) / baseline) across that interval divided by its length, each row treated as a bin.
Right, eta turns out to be -0.05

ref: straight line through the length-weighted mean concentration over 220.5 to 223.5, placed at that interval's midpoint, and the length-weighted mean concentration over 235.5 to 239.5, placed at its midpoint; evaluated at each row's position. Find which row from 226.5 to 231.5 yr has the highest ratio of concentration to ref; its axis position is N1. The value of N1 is 230.0 yr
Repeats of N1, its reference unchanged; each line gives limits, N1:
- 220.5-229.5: 226.0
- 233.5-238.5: 234.0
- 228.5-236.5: 232.0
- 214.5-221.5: 216.0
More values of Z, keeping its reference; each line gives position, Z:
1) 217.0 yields 1.00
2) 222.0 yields 1.00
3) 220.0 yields 1.02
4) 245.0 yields 0.92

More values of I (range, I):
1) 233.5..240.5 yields 0.27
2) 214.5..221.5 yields 0.30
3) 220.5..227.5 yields 0.93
